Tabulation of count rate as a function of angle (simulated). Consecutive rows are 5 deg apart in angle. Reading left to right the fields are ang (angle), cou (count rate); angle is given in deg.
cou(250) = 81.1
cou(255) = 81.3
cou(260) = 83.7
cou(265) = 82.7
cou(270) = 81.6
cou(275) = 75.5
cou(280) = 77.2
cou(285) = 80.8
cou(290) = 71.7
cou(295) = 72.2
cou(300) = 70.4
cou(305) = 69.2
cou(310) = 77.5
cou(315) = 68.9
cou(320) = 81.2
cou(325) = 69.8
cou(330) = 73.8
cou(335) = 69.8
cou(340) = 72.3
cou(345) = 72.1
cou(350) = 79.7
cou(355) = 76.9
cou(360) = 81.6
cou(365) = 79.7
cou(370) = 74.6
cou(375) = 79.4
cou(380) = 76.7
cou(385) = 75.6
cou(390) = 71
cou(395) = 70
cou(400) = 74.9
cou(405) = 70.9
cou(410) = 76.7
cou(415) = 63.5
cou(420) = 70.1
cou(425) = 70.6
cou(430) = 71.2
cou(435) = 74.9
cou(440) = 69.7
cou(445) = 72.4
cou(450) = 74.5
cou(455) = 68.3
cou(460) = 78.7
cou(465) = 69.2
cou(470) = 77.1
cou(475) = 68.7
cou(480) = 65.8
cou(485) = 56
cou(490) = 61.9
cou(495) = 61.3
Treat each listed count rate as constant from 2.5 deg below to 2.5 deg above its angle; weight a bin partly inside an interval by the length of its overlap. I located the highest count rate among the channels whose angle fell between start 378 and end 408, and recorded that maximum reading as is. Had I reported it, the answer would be 76.7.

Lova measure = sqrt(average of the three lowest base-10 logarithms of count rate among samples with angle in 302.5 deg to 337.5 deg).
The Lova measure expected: 1.36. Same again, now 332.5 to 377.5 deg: 1.36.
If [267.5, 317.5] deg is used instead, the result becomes 1.36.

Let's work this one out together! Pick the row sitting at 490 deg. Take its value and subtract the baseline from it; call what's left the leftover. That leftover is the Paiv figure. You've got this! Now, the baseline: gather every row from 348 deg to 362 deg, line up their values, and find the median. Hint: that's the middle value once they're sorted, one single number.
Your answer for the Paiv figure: -18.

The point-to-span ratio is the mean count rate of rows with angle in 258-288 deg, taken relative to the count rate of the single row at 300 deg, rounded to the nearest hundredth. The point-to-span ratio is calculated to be 1.14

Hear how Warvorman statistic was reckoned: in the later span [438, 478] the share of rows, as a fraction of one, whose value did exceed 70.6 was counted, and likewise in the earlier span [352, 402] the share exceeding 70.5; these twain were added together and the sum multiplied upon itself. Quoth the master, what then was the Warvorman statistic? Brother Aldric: 2.0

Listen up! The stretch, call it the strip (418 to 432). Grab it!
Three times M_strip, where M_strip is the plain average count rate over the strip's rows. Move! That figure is 212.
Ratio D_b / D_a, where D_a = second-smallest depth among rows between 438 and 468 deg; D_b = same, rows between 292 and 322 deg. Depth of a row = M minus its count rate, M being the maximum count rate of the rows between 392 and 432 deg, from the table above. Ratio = -0.4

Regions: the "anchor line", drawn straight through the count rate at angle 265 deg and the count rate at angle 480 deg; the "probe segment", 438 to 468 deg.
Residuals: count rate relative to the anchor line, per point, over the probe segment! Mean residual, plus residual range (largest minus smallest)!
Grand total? 15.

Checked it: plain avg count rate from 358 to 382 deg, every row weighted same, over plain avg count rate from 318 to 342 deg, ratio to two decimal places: 1.07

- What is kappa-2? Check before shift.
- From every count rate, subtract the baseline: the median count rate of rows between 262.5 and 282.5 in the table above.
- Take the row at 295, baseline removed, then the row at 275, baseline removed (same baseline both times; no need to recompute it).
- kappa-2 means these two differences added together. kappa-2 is -11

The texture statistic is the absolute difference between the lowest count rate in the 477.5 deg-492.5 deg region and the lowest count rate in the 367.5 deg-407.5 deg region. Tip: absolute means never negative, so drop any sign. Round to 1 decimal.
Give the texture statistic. 14.0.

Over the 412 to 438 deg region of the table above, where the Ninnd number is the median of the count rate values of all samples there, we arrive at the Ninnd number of 70.6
